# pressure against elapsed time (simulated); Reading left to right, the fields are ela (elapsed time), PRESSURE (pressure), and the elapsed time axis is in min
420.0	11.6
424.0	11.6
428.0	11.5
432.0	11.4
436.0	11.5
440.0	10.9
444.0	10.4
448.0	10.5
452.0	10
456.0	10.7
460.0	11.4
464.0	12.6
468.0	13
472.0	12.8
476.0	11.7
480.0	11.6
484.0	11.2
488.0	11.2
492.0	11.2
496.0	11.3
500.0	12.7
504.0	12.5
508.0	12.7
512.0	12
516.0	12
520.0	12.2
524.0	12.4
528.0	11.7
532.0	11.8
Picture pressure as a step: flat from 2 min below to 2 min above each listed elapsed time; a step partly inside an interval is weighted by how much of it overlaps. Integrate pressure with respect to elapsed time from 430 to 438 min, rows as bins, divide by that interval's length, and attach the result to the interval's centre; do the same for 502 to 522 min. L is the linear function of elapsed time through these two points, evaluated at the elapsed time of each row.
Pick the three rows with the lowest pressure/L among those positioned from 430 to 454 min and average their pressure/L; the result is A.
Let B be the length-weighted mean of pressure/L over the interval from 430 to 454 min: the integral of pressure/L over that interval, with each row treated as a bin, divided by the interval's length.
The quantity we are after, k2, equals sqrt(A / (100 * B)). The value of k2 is 0.0975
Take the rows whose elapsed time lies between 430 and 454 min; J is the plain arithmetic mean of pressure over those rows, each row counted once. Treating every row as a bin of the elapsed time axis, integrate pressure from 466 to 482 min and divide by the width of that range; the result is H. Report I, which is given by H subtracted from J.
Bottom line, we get -1.5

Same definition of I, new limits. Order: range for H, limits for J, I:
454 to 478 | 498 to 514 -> 0.4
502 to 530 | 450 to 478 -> -0.5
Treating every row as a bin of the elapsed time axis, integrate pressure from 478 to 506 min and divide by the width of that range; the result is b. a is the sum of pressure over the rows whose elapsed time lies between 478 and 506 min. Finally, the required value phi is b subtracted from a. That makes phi 70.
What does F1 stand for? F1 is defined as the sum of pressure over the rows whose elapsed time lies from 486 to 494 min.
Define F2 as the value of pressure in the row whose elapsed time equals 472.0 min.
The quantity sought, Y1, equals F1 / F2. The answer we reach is 1.75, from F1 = 22.4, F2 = 12.8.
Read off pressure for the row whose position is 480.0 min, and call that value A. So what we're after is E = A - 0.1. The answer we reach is 11.5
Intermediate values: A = 11.6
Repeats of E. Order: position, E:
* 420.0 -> 11.5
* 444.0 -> 10.3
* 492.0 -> 11.1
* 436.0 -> 11.4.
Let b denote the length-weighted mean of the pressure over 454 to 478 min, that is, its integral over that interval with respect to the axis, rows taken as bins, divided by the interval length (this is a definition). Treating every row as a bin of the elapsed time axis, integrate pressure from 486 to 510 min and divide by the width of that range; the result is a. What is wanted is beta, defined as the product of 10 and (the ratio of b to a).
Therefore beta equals 10.1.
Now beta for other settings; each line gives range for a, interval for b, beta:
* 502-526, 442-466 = 8.9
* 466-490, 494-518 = 10.2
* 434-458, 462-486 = 11.4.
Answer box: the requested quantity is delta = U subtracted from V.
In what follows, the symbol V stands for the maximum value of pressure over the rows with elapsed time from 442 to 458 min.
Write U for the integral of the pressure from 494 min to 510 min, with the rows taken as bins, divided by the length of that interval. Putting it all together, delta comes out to -1.60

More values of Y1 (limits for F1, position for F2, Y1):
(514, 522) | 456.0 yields 2.26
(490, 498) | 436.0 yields 1.96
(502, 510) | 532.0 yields 2.14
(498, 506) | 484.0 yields 2.25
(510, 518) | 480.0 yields 2.07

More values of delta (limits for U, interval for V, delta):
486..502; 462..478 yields 1.40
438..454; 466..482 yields 2.55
